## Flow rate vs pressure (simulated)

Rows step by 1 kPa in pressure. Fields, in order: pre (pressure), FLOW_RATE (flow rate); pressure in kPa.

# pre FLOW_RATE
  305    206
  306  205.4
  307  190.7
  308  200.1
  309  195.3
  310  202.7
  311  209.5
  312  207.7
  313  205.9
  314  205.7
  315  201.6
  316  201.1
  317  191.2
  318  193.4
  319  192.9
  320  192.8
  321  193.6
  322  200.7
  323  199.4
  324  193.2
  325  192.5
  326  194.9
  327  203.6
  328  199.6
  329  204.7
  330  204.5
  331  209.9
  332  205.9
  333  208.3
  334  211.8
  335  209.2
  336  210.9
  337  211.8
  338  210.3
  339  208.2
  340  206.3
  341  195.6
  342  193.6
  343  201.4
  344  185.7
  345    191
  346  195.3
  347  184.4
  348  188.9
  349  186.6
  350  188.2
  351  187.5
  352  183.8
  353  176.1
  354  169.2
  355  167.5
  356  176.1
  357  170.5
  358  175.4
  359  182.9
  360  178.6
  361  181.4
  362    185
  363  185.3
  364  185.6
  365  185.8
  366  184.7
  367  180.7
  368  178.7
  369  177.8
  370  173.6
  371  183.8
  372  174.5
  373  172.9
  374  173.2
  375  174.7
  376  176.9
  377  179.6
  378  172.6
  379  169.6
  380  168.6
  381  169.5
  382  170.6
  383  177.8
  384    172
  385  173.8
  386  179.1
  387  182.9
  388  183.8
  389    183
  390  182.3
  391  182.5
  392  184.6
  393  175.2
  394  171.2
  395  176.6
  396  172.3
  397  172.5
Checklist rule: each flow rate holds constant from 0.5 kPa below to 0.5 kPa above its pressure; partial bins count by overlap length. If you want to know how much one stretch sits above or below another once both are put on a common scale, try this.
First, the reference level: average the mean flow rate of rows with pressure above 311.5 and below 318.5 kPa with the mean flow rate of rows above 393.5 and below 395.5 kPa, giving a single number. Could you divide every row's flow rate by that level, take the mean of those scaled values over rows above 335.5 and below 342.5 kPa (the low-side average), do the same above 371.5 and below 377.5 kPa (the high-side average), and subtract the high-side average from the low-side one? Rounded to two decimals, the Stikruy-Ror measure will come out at 0.16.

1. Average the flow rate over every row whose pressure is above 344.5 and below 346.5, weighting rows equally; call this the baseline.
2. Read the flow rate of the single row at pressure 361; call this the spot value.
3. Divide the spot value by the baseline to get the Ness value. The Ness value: 0.94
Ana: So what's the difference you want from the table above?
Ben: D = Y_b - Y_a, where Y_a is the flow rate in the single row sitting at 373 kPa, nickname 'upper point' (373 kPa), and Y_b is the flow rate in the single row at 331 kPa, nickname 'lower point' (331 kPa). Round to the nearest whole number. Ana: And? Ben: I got 37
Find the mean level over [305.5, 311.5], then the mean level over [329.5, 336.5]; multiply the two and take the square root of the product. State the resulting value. 205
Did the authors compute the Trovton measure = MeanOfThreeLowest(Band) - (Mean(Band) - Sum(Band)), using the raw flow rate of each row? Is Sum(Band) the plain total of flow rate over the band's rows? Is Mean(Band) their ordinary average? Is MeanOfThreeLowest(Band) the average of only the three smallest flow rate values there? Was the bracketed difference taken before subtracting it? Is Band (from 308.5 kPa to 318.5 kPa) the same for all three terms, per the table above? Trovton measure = 2006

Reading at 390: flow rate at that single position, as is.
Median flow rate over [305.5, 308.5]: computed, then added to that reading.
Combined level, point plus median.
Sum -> 382.4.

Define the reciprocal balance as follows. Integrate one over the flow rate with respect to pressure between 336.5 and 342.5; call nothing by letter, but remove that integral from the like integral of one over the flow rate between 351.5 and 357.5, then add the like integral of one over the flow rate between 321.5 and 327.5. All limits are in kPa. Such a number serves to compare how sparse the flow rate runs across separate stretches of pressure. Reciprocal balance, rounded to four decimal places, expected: 0.0355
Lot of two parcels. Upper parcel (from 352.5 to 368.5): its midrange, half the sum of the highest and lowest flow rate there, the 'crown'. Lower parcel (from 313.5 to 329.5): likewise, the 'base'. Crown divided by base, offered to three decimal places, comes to 0.890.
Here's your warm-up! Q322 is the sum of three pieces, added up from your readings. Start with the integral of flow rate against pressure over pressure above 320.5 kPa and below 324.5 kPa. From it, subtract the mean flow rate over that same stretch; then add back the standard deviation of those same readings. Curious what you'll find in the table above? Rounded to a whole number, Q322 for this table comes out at 594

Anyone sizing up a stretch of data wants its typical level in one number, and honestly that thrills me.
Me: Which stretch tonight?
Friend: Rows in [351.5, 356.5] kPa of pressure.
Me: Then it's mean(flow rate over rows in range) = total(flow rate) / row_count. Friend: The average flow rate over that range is 175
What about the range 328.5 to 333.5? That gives 207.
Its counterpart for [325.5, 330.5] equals 201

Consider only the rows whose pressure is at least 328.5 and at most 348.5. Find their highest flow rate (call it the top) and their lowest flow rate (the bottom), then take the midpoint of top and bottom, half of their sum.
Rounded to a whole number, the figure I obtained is 198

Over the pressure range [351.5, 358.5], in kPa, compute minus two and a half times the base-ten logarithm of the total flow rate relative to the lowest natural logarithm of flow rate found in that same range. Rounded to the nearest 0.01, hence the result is -5.94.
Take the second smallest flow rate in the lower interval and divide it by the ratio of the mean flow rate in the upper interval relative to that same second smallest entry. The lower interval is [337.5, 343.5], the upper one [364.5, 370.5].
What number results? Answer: 212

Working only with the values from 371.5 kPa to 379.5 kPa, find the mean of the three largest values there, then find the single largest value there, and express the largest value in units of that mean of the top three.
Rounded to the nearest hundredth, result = 1.01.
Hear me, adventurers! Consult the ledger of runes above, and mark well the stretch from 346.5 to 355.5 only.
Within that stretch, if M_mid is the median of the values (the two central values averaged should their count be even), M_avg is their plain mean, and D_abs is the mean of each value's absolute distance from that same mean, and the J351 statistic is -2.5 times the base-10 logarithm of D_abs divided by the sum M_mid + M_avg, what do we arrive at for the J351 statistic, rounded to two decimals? 4.30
